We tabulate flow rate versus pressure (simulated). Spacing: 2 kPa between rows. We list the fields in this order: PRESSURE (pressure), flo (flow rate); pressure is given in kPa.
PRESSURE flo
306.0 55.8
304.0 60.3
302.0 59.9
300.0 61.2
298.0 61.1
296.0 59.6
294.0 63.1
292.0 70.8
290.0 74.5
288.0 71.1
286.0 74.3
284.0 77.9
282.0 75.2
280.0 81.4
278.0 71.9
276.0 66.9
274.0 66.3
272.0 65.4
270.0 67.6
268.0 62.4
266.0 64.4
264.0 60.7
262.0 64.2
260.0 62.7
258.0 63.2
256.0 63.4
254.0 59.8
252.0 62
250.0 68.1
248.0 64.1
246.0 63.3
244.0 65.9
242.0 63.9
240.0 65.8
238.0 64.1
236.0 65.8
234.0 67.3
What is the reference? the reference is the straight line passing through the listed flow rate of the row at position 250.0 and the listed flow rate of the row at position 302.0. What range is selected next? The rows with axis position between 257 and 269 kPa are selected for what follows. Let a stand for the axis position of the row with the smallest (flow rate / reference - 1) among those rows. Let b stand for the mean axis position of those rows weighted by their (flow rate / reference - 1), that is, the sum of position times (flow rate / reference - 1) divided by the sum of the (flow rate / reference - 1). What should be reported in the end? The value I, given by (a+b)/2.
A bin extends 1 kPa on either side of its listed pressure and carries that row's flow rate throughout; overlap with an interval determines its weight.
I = 263.3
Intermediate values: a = 264.0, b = 262.6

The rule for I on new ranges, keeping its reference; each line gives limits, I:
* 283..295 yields 290.9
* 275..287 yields 278.9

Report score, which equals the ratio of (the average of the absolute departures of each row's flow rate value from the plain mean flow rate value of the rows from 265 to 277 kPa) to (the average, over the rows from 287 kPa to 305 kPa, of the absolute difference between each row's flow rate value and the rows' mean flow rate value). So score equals 0.3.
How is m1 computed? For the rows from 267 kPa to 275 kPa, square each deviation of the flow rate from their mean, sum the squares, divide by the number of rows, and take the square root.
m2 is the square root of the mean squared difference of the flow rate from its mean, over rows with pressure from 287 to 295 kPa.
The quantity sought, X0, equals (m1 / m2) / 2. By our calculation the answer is 0.2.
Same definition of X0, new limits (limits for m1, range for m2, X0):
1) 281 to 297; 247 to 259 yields 1.2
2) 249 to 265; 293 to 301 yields 0.9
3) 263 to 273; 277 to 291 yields 0.4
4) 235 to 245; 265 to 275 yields 0.3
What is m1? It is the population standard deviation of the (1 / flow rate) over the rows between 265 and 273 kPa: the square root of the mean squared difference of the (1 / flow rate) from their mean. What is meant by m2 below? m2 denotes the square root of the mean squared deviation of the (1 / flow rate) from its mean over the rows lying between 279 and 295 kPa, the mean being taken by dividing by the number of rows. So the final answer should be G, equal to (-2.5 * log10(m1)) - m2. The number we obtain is 8.4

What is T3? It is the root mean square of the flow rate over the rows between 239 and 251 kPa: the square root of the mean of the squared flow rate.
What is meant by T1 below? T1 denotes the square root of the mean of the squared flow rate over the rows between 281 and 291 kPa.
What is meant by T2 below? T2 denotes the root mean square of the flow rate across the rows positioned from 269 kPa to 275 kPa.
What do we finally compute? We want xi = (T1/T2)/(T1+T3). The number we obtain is 0.0080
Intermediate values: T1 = 75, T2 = 66.4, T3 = 65.2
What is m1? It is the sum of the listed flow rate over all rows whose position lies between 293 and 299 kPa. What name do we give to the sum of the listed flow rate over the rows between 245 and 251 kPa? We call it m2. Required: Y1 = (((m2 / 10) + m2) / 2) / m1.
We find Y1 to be 0.59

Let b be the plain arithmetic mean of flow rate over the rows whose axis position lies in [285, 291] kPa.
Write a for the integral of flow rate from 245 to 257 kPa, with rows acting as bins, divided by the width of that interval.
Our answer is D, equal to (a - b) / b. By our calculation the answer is -0.13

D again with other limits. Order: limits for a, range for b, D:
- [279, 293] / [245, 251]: 0.15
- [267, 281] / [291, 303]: 0.10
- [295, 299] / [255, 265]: -0.04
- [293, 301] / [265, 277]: -0.06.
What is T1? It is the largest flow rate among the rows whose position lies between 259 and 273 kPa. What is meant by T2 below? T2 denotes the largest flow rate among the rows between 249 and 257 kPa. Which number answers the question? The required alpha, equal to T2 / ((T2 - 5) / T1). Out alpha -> 73.0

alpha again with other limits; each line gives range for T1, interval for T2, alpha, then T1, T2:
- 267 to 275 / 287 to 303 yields 72.5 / 67.6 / 74.5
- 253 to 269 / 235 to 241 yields 69.7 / 64.4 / 65.8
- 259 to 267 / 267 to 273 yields 69.5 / 64.4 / 67.6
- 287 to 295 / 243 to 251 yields 80.4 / 74.5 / 68.1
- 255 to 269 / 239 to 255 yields 69.5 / 64.4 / 68.1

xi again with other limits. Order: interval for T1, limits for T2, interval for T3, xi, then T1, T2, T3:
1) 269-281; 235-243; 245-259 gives 0.0081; 70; 64.9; 63.5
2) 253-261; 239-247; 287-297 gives 0.0074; 62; 64.7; 68.0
